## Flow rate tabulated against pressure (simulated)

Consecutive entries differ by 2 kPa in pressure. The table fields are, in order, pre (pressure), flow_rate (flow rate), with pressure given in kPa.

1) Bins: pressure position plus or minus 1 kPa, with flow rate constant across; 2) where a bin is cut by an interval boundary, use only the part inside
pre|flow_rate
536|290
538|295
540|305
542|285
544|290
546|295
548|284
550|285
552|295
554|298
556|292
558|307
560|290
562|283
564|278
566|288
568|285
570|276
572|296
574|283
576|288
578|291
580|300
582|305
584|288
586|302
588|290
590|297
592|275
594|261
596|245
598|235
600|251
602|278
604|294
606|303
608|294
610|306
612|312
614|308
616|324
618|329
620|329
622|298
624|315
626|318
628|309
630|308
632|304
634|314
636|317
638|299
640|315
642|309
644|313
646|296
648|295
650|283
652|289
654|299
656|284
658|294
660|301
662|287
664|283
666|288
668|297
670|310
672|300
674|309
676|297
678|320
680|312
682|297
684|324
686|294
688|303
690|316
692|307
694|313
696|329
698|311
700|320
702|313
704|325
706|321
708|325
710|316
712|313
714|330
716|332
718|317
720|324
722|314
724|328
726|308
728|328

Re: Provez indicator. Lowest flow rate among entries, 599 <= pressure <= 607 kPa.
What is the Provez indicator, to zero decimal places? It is 251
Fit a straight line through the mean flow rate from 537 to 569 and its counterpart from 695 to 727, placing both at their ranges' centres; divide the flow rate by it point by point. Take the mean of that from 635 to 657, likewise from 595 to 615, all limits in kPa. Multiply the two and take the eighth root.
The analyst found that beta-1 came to 0.989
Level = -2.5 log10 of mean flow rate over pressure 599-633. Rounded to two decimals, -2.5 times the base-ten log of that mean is -6.21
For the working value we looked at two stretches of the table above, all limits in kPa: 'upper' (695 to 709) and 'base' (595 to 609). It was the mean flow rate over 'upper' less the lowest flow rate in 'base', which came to 86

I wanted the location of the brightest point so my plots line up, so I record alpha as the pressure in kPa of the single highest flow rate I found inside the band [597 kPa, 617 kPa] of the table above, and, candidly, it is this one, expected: 616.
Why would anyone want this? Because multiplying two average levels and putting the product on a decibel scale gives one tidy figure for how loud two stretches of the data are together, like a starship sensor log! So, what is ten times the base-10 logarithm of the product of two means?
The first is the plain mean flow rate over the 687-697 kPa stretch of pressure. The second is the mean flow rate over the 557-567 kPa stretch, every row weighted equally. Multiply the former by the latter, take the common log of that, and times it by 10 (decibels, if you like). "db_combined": 49.6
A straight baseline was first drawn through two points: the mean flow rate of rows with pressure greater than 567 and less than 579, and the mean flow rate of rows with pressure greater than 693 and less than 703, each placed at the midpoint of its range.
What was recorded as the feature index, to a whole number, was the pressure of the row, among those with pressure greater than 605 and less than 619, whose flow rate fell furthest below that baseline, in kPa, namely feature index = 608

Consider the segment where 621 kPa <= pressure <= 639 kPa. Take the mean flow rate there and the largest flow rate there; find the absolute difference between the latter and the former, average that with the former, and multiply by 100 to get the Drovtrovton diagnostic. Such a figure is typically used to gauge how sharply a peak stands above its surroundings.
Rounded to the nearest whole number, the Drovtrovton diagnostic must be 15900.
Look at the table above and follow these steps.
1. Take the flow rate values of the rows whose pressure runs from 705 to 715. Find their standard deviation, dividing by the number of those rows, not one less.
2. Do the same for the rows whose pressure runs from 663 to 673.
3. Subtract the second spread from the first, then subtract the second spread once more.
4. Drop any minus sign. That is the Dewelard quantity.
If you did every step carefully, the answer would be 13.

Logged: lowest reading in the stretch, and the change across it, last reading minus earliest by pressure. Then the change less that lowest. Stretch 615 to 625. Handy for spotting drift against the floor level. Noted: -307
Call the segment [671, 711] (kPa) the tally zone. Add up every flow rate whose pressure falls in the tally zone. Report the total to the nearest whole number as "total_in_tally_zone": 6252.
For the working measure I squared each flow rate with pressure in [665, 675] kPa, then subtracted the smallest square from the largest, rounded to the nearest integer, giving 13156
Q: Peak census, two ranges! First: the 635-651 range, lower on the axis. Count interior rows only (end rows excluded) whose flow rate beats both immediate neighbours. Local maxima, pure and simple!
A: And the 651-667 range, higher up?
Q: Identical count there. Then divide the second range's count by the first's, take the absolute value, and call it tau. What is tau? 1.00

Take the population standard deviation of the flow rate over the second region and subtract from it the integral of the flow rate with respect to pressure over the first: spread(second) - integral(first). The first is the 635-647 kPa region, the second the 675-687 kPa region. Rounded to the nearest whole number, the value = -3686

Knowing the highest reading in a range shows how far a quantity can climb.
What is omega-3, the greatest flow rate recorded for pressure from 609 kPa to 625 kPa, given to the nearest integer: 329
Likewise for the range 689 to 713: 329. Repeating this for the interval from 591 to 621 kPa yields 329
